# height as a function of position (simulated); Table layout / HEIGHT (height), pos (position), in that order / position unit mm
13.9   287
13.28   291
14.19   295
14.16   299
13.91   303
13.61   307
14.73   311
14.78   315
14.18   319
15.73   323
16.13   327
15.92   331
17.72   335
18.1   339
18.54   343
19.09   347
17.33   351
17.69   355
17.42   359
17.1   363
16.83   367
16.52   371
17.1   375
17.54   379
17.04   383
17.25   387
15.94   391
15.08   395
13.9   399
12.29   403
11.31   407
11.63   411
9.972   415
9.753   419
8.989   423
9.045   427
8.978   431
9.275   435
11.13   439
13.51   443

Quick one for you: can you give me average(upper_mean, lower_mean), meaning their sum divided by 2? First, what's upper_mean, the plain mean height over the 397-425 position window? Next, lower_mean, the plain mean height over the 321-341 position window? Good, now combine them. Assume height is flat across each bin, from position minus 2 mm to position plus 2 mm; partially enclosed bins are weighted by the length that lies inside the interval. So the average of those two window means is 14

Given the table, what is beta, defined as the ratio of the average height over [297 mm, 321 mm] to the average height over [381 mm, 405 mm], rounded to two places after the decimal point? 0.93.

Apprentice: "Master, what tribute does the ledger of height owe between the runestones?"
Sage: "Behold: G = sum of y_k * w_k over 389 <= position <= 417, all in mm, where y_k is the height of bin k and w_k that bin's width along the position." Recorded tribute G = 360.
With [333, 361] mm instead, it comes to 504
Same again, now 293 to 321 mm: 398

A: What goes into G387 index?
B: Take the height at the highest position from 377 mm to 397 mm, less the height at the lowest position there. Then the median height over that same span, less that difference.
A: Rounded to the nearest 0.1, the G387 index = 19.5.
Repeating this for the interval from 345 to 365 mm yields 19.4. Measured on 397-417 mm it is 15.6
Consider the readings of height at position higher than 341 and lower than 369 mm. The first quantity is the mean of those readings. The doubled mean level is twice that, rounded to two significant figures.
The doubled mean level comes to 35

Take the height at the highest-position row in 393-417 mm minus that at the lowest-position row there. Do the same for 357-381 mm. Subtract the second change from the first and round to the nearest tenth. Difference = -5.2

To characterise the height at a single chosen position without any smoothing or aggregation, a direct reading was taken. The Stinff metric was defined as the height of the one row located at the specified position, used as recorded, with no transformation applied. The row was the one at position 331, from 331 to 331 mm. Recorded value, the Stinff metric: 15.92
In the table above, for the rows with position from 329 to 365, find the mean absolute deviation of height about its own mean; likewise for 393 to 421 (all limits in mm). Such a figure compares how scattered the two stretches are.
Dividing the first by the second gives 0.42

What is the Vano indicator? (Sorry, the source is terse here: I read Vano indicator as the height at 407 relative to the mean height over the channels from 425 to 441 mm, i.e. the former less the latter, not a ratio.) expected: 1.7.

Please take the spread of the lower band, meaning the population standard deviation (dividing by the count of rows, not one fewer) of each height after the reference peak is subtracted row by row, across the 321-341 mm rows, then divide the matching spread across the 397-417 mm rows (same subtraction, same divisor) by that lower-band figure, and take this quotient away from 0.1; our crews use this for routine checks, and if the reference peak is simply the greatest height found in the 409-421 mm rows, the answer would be -1.2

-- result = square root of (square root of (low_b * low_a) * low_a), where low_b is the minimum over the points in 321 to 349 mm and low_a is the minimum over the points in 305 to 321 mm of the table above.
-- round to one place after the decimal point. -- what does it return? 14.1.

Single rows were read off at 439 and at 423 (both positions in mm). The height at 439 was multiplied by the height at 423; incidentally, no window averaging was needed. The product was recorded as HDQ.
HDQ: 100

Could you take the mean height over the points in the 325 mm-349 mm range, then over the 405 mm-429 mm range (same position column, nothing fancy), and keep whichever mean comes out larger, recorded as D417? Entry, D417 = 17.6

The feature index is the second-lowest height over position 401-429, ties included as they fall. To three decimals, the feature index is 9.045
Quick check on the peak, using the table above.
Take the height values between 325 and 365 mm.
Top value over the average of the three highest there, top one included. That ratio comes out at 1.03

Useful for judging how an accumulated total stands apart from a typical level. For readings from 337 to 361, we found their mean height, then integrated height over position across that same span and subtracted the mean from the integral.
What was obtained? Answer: 415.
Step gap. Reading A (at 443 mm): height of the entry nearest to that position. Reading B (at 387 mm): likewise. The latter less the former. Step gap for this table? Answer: 3.7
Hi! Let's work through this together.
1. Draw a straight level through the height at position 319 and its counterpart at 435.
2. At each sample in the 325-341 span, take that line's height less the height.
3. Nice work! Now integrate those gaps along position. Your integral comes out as -54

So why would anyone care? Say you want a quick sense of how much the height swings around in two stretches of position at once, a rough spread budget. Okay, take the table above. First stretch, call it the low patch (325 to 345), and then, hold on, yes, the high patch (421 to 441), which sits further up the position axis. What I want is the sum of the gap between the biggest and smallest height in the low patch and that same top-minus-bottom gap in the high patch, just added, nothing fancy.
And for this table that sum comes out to 4.77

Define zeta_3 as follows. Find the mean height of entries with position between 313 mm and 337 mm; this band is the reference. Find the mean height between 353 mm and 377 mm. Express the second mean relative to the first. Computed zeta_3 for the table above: 1.09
